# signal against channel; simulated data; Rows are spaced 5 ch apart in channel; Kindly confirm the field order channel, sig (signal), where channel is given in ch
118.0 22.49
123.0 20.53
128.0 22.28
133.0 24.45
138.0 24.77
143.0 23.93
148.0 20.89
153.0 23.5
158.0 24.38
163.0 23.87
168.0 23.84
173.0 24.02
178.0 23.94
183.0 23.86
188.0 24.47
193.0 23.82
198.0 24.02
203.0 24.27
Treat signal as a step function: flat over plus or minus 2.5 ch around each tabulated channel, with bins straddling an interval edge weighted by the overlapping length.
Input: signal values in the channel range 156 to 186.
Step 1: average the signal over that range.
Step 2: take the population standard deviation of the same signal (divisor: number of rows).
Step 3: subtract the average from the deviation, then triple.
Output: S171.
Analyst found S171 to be -71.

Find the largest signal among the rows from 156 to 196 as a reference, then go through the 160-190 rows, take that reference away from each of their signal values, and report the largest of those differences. 0.0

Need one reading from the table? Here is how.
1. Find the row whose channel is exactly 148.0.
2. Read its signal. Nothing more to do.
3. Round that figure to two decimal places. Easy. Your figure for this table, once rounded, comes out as 20.89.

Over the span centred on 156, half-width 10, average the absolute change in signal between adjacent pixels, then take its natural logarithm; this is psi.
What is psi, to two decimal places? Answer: 0.29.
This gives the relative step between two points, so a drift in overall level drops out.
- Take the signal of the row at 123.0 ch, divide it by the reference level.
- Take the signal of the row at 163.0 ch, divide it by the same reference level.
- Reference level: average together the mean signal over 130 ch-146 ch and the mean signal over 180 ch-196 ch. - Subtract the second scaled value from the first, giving -0.14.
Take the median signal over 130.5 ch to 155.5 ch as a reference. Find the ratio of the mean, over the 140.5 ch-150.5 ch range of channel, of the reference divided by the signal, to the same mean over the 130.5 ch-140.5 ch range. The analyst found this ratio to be 1.10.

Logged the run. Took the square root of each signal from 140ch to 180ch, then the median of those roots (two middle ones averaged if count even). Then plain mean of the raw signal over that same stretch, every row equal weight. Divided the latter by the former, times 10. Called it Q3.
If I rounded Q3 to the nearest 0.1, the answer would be 48.2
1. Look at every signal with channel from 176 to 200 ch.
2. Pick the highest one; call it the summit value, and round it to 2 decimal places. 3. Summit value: 24.47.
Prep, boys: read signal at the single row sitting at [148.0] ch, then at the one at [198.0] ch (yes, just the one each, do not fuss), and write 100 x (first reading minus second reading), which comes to -313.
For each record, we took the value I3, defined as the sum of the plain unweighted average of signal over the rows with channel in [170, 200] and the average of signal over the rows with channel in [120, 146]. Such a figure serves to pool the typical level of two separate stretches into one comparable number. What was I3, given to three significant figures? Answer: 47.2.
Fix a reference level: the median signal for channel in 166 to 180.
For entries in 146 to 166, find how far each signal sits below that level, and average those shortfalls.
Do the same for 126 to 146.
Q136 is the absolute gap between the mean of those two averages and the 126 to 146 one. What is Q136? 0.3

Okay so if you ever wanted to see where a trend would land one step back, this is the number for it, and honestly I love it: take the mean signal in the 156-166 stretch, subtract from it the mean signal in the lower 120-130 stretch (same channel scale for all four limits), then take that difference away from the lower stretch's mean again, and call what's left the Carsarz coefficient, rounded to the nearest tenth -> 18.7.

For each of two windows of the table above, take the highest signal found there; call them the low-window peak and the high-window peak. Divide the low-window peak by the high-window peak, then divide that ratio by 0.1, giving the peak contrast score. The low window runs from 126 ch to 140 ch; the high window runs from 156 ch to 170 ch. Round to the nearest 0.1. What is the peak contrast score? 10.2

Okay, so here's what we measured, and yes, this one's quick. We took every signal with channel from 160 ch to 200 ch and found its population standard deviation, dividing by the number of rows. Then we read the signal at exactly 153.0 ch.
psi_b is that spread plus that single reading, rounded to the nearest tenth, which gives 23.7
